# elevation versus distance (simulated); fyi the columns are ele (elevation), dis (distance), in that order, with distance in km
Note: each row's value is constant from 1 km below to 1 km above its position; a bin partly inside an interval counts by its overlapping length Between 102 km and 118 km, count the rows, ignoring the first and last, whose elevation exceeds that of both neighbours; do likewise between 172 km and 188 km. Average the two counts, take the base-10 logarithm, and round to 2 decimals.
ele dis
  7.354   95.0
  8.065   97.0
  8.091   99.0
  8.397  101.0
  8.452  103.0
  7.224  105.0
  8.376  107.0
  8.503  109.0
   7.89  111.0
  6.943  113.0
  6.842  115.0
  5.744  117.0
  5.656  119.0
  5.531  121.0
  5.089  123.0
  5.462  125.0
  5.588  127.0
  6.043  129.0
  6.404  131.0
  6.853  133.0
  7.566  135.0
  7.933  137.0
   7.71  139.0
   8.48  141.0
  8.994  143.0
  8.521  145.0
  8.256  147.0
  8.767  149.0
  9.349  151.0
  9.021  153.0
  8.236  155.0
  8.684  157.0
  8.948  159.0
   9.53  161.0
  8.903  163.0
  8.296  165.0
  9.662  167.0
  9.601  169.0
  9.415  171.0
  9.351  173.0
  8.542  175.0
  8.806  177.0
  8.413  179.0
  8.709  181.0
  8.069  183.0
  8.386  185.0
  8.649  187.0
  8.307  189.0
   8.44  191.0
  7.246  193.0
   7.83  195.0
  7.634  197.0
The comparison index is 0.18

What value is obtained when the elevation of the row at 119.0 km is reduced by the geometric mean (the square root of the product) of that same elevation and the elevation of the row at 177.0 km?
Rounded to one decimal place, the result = -1.4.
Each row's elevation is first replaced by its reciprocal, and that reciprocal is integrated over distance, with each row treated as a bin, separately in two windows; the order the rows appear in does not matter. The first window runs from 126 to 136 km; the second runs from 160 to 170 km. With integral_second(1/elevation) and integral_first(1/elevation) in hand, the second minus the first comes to -0.5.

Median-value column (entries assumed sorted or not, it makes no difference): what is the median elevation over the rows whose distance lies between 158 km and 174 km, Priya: 9.4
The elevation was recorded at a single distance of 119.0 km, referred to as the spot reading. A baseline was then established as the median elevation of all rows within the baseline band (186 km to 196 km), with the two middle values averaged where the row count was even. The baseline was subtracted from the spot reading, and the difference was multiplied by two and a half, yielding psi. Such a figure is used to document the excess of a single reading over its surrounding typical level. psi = -6.6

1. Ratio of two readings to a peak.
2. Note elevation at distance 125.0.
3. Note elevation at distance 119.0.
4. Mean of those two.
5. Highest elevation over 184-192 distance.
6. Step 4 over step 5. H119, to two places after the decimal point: 0.64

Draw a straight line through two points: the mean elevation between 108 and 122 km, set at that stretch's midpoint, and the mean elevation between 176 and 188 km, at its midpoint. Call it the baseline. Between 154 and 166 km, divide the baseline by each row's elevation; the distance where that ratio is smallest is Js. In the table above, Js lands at 161.0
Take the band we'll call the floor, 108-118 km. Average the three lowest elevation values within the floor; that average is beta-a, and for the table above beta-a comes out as 6.5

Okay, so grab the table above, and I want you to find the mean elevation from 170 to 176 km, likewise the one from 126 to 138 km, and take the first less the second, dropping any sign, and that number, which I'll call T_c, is 2.4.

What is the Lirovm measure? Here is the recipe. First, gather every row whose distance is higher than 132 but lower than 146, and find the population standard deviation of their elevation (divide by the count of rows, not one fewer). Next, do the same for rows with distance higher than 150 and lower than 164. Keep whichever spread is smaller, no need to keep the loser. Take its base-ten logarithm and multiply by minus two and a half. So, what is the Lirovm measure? 1.0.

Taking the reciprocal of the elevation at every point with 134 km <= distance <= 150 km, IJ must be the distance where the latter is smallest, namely 143.0 km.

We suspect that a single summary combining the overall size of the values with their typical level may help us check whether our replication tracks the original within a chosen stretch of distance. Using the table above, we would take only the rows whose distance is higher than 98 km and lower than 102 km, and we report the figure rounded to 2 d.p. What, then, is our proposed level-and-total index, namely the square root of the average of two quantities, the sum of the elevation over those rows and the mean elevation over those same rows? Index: 3.52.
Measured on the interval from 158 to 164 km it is 4.27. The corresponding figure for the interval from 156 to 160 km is 3.64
